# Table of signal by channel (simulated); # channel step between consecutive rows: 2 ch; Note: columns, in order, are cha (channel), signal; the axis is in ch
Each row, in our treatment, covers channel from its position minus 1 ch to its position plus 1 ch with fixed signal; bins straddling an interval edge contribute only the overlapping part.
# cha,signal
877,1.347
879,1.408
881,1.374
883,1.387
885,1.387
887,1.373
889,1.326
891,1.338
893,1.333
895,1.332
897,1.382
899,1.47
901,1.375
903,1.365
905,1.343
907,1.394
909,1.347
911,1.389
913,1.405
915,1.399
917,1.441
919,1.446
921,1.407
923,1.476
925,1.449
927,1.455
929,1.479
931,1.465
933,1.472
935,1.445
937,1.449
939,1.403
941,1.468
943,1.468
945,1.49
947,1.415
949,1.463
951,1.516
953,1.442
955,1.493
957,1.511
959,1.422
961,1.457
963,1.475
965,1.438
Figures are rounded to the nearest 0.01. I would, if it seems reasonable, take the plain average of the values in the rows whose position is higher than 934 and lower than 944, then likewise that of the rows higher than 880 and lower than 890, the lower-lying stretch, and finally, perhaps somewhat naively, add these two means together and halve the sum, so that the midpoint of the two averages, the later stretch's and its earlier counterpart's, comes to 1.41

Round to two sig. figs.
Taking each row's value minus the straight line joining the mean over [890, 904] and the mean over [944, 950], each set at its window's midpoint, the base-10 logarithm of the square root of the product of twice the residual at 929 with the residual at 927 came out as -1.2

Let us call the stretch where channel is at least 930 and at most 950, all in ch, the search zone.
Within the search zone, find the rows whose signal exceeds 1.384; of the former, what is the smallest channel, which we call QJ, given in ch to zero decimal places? 931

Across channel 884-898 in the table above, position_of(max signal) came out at 885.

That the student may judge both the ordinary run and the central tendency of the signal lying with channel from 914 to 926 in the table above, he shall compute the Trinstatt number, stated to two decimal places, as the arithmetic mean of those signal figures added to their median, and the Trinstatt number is 2.88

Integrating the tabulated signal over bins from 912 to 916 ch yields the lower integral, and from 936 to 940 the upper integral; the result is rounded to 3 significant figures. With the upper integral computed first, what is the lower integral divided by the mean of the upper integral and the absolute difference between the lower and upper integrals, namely 1.93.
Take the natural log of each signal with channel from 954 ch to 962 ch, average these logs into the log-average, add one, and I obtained 1.39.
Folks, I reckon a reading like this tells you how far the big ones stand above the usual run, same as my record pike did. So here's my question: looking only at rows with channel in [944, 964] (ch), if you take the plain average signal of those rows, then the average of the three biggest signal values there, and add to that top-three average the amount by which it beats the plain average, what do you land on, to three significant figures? 1.54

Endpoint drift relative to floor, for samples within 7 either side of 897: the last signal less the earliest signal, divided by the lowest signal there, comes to 0.020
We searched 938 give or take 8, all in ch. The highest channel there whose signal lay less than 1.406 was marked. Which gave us 939 ch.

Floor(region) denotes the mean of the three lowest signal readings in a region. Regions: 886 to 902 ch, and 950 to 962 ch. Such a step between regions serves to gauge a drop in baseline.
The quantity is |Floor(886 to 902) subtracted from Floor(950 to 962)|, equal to 0.110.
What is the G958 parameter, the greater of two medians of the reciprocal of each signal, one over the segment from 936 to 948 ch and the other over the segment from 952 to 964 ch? 0.686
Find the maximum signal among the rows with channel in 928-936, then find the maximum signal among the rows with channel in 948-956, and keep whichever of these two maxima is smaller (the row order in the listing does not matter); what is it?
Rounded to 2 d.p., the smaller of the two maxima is 1.48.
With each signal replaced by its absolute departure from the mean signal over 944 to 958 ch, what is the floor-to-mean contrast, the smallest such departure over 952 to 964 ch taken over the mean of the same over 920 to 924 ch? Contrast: 0.02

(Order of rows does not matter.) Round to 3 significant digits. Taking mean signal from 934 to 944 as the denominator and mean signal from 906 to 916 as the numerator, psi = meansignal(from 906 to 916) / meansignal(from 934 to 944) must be 0.959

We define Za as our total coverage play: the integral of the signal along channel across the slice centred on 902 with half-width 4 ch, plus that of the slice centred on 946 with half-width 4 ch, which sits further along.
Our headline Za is 22.78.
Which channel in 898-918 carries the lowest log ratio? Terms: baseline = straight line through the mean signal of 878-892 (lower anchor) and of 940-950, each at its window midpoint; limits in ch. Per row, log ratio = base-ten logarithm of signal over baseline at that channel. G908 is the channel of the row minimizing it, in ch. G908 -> 909 ch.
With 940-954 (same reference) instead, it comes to 947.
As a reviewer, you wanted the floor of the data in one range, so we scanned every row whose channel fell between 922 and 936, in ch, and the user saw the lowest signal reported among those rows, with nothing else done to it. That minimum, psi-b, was 1.445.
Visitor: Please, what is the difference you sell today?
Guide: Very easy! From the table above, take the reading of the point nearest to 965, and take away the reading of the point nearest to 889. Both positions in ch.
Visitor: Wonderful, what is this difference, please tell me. 0.11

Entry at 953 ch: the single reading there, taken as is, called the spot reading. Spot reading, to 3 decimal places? 1.442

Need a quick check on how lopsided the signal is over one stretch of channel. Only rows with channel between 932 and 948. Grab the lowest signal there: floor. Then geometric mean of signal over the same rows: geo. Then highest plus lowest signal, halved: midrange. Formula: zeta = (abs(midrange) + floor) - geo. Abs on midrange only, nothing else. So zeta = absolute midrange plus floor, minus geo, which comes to 1.40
